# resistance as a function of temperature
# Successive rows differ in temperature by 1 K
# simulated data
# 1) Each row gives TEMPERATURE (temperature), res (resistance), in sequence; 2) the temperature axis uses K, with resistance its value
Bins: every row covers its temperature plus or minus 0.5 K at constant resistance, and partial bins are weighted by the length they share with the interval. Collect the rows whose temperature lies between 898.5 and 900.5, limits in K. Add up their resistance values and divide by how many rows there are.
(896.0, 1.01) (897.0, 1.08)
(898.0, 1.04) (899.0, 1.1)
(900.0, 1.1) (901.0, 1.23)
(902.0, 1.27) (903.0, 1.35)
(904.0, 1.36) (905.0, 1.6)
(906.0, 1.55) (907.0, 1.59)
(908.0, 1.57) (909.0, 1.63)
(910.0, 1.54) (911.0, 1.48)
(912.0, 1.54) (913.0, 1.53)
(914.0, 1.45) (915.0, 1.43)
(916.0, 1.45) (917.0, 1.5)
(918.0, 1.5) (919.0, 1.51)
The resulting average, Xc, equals 1.10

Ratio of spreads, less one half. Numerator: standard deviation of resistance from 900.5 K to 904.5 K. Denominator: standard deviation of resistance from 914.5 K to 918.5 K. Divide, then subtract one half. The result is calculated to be 1.27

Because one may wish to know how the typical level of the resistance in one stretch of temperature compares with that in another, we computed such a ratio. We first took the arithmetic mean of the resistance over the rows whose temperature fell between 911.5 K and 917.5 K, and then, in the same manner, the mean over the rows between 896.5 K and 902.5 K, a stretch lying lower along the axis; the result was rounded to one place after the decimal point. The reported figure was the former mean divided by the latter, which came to 1.3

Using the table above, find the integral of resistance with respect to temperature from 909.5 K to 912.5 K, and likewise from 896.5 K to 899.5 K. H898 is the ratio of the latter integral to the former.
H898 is 0.71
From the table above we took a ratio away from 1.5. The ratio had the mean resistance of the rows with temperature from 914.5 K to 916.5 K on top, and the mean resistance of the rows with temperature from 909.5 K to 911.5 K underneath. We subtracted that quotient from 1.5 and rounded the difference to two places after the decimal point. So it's 0.55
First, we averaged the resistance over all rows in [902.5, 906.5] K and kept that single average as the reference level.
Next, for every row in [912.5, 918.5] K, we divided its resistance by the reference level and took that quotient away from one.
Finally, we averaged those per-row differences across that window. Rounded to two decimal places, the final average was -0.01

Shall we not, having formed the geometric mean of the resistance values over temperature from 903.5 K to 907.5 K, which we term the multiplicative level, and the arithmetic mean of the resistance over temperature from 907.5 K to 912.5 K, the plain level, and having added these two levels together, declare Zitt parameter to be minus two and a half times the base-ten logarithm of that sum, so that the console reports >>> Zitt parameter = -1.22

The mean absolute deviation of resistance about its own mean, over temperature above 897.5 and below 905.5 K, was 0.14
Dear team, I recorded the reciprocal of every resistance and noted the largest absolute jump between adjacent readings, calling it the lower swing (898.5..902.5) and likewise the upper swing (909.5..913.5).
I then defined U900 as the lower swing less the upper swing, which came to 0.07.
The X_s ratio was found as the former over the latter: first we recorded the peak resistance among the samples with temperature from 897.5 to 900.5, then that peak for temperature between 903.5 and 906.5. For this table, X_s 0.69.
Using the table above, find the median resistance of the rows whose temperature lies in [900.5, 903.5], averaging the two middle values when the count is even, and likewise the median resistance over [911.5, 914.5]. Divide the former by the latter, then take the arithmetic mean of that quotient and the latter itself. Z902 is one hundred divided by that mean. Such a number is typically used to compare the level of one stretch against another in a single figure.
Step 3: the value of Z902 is 85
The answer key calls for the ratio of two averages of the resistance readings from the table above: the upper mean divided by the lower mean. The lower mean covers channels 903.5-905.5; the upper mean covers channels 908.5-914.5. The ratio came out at 1.03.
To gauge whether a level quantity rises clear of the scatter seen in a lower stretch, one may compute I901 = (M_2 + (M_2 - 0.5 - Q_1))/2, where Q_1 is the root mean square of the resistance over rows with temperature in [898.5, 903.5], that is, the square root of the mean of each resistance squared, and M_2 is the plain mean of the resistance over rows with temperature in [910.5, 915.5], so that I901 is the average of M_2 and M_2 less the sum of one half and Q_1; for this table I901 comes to 0.63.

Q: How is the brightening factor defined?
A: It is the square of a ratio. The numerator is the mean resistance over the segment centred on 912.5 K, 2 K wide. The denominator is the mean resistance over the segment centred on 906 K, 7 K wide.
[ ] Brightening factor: 1.0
